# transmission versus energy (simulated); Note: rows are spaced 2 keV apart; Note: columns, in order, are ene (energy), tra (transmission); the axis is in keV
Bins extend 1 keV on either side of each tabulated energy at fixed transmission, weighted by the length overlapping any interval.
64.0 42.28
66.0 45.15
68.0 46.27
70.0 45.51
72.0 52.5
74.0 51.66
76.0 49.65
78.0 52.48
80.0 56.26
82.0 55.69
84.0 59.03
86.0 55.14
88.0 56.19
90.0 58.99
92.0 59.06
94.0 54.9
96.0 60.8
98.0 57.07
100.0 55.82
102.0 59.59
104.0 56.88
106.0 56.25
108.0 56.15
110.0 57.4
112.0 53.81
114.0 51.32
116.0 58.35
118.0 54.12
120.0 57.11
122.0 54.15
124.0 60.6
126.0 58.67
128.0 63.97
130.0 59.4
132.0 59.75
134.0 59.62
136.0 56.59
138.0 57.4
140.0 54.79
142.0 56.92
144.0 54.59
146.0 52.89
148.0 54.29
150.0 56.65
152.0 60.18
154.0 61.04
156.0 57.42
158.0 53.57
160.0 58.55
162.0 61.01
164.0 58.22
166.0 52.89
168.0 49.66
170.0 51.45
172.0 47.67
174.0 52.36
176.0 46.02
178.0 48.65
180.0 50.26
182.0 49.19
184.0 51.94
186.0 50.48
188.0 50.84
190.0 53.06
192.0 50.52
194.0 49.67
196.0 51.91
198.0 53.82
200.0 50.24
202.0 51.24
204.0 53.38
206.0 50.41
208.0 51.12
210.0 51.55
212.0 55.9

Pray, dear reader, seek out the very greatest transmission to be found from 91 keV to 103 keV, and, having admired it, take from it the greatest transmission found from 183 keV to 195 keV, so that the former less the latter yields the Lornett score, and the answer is 7.7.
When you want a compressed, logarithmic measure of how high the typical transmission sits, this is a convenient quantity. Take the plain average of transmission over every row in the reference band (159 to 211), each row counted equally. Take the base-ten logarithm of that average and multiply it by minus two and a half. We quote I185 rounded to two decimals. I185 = -4.29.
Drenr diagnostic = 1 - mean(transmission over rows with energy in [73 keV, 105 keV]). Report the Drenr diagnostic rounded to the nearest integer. -55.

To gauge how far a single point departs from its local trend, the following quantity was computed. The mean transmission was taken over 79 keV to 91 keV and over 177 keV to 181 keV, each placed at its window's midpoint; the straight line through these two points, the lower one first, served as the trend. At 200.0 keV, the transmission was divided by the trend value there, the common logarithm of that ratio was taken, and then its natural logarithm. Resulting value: -3.8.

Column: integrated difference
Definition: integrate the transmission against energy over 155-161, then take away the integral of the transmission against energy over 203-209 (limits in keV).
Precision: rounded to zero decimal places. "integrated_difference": 29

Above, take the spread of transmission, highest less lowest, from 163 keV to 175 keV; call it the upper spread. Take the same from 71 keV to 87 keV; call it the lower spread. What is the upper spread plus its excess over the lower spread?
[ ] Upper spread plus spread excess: 12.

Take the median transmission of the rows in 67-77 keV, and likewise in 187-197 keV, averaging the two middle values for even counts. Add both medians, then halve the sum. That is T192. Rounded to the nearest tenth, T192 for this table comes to 50.2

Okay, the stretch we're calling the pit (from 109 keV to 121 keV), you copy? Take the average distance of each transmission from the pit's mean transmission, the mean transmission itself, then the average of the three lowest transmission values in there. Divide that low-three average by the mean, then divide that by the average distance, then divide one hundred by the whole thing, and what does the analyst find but 237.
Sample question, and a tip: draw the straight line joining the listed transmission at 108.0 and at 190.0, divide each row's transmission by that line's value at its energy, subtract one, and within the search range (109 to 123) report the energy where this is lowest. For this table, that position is 114.0 keV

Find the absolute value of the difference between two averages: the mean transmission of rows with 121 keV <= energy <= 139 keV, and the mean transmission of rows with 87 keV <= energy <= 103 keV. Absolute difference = 1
